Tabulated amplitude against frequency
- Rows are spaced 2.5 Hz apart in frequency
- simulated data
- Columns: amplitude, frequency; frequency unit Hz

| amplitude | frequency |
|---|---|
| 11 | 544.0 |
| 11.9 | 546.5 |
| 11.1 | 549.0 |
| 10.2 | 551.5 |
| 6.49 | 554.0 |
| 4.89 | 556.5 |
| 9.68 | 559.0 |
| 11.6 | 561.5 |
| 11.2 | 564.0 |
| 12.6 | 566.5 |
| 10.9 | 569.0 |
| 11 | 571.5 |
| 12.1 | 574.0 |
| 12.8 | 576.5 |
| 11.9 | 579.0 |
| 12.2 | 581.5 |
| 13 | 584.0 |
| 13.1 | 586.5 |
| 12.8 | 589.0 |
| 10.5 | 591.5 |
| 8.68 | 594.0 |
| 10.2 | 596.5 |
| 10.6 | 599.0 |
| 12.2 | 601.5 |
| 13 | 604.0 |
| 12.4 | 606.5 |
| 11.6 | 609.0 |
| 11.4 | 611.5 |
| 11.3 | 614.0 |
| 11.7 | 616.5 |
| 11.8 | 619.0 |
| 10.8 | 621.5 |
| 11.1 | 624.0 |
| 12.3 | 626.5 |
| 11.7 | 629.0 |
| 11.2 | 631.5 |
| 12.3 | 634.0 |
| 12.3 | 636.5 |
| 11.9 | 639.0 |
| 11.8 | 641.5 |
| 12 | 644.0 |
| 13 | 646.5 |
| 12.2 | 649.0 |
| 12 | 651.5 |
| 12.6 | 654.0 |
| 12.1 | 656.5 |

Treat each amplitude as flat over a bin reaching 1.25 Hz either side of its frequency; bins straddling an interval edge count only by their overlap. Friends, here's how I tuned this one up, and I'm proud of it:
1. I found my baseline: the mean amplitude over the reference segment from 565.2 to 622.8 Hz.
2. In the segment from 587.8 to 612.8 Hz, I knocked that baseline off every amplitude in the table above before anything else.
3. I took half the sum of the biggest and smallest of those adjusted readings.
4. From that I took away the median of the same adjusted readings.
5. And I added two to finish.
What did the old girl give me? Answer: 1.3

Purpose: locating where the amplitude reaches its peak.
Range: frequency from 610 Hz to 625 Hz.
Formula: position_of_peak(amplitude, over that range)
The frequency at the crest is 619.0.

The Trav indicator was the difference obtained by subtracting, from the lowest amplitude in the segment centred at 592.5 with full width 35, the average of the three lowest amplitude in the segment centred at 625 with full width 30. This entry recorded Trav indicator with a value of -2.4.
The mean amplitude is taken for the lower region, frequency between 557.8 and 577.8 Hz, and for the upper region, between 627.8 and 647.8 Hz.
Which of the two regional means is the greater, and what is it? 12.0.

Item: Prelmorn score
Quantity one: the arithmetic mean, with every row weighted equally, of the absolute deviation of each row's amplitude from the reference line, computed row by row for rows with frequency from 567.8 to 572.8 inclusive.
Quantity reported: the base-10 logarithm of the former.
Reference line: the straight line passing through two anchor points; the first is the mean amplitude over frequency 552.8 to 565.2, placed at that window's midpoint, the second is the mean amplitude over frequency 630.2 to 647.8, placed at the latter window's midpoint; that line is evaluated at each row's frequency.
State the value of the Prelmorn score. 0.2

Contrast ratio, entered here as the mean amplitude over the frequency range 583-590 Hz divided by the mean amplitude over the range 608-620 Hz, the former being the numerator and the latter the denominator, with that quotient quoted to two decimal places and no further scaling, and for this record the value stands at 1.12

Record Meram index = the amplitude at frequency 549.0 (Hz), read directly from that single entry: 11.1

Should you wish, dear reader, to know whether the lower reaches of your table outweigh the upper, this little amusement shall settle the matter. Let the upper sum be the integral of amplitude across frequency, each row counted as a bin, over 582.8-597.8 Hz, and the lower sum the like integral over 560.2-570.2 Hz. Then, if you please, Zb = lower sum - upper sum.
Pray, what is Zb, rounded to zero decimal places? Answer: -55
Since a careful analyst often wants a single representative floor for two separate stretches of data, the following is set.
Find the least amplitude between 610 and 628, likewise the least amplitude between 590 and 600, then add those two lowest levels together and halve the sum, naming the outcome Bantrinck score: 9.7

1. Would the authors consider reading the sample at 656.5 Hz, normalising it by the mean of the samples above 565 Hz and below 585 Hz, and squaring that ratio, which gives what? 1.01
